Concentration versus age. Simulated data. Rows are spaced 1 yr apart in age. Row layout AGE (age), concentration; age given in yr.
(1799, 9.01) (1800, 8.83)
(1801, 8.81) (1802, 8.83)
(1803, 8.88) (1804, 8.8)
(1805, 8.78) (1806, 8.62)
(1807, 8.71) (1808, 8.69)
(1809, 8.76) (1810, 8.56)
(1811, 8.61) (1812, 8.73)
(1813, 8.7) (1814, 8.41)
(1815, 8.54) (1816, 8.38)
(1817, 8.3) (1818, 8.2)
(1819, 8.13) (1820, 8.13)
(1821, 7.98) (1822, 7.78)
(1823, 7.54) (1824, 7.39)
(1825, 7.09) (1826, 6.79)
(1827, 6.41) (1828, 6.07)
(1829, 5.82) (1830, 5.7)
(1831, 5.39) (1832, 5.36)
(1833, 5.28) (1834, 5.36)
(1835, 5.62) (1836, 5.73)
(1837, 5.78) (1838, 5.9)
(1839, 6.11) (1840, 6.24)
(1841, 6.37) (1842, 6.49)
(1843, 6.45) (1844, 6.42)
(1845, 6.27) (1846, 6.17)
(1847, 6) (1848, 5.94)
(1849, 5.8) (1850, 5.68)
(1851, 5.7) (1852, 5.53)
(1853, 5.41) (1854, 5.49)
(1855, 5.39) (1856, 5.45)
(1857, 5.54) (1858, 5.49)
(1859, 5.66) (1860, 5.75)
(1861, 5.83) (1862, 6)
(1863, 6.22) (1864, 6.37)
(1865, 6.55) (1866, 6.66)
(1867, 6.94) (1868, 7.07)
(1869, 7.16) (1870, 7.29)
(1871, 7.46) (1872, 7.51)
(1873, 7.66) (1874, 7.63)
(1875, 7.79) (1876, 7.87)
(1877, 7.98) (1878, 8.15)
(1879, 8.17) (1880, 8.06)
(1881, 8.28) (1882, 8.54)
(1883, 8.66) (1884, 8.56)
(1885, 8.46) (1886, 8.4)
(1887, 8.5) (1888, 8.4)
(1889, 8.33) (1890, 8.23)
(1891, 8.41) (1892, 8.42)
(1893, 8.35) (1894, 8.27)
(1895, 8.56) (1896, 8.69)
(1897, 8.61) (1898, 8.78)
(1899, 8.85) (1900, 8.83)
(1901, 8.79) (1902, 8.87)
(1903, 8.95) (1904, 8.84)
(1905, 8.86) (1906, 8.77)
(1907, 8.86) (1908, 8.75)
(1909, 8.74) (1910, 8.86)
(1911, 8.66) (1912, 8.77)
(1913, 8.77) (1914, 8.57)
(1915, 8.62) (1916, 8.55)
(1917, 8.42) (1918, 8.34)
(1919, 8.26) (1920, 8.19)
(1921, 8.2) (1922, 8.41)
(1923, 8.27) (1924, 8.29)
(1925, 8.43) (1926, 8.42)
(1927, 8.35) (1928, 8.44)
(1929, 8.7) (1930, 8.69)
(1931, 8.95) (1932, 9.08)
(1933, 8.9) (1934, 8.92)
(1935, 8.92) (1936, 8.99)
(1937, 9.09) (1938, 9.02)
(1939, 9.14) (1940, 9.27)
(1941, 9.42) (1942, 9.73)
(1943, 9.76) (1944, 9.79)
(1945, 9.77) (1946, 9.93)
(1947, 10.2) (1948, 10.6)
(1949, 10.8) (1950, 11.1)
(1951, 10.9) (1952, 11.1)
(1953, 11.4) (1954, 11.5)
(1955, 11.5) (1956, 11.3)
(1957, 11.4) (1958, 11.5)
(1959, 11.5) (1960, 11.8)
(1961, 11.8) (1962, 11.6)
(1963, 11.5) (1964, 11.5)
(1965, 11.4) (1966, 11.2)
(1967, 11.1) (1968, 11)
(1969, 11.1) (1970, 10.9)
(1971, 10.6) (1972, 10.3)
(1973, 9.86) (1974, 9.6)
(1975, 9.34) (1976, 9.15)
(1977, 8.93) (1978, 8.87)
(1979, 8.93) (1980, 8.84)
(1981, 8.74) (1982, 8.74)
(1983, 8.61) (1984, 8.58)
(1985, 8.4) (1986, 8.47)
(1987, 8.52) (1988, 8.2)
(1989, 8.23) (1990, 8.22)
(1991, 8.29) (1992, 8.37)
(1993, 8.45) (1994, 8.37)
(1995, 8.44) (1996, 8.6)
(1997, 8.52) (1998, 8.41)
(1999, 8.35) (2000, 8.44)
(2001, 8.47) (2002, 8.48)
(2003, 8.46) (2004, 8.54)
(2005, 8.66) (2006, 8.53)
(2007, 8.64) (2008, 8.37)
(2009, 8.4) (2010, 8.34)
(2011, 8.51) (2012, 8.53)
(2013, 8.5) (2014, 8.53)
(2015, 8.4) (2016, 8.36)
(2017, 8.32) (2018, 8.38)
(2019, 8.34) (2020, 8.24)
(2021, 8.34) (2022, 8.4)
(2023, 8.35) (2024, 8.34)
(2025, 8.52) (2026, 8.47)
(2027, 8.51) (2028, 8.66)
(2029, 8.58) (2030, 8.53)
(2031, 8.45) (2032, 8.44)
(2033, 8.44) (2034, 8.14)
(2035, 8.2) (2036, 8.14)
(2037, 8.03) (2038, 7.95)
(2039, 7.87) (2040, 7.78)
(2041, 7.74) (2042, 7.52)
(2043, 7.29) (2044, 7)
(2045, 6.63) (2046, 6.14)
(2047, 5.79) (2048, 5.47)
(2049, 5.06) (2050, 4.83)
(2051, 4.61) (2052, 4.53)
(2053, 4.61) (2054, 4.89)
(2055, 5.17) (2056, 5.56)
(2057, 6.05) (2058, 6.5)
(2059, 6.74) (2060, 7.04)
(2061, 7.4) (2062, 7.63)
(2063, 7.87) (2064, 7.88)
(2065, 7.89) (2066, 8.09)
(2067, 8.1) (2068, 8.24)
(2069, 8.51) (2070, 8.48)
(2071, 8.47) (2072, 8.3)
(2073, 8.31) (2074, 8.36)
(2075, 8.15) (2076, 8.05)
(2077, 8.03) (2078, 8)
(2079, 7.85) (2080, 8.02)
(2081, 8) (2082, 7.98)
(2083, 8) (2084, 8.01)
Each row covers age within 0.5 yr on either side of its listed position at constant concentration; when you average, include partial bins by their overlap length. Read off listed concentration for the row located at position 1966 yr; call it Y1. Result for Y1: 11.2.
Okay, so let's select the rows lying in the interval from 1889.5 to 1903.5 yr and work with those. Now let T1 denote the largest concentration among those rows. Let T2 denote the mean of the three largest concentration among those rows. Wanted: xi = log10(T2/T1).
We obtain -0.0029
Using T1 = 8.95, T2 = 8.9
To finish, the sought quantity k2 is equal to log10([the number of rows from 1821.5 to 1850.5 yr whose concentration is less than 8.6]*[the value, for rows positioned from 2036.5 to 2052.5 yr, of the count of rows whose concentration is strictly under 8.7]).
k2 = 2.7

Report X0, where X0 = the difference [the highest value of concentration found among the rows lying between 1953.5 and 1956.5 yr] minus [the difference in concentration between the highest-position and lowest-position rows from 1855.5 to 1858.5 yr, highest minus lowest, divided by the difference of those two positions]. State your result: 11.5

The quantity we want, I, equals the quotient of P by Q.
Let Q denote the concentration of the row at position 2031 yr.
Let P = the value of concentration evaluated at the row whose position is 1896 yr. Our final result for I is 1.0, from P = 8.69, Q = 8.45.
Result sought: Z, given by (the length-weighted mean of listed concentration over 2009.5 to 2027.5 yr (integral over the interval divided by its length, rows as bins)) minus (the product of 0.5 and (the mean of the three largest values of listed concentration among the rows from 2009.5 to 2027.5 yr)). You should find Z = 4.15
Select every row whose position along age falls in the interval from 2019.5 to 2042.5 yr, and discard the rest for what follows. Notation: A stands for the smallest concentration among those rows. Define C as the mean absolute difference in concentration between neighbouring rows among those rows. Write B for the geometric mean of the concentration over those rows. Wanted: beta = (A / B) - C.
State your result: 0.83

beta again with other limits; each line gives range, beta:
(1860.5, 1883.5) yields 0.65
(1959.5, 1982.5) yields 0.70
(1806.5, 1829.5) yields 0.58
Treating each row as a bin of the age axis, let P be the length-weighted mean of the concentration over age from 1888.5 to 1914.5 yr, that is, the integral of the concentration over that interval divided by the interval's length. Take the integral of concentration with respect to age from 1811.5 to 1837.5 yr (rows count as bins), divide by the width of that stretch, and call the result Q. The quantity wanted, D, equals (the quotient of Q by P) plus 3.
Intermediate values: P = 8.7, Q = 7.0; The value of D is 3.8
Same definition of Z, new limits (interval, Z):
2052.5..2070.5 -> 2.83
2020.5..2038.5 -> 4.07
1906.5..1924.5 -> 4.11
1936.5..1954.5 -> 4.47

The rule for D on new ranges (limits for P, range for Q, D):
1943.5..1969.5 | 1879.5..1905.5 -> 3.8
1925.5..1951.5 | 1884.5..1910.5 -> 3.9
